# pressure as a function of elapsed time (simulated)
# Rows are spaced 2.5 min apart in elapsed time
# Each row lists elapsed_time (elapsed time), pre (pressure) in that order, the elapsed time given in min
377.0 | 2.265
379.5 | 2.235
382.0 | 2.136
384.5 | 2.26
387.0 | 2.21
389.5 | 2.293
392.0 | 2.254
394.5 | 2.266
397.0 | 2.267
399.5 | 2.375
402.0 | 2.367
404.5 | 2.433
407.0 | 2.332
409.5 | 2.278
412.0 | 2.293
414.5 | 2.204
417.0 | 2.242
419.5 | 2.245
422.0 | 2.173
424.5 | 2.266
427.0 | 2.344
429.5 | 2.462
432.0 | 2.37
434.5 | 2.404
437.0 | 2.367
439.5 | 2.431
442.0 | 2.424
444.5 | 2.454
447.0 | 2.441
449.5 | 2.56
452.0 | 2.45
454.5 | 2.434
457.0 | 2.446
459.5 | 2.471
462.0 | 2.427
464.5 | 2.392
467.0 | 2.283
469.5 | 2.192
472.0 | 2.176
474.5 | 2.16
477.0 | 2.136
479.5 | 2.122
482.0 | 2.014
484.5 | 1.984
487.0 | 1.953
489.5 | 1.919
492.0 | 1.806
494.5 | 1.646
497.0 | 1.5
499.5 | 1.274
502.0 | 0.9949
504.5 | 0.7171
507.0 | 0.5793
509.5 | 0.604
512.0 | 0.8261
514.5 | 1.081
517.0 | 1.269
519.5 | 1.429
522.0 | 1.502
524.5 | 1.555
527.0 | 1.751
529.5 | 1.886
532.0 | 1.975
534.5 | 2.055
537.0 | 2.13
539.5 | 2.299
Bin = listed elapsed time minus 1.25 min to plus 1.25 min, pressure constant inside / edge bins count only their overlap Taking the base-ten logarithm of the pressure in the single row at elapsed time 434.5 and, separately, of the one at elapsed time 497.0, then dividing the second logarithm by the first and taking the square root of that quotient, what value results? 0.68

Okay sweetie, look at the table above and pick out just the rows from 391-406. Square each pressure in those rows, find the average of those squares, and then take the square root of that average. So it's 2.33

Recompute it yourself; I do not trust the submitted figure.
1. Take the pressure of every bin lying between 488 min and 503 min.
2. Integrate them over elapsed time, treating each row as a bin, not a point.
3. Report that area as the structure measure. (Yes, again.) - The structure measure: 23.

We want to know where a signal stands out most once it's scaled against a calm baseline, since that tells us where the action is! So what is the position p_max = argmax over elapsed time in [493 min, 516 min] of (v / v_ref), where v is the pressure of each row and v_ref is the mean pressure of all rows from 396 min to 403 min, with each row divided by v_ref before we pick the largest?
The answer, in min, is 494.5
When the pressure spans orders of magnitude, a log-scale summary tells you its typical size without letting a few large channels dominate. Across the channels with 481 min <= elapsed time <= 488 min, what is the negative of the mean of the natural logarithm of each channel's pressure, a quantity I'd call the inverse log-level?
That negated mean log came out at -0.68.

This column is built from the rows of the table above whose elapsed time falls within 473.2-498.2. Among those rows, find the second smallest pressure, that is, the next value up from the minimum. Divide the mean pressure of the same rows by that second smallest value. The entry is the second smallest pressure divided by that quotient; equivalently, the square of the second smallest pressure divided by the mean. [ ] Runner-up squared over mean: 1.41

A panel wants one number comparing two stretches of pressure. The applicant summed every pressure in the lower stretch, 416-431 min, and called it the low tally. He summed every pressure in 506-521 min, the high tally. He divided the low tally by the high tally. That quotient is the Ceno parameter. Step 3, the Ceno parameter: 2.4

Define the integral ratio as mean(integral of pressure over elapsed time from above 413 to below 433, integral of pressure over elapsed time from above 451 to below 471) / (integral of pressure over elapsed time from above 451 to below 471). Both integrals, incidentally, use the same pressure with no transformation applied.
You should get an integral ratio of 0.98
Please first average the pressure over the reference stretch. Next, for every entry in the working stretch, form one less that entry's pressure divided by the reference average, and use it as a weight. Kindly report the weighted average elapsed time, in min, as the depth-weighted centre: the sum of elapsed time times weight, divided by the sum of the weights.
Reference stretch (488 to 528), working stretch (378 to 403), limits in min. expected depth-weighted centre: 391.1 min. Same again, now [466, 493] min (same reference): 478.2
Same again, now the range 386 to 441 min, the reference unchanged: 413.7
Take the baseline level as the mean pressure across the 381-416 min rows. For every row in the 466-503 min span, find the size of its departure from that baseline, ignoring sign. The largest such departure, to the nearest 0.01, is 1.29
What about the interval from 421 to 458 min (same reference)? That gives 0.28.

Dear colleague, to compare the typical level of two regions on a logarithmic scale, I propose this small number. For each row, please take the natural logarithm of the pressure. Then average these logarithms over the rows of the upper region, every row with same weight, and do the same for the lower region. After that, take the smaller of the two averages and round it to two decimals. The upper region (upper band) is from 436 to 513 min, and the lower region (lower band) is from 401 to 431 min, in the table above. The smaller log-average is 0.59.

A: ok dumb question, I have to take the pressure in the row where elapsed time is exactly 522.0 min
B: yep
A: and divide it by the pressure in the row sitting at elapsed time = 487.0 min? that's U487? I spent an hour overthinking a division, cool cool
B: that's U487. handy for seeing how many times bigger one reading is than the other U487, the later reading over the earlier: 0.77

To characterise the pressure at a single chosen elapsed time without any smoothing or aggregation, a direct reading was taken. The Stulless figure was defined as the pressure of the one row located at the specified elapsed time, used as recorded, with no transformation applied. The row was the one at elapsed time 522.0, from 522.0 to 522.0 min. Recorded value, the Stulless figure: 1.502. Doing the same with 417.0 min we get 2.242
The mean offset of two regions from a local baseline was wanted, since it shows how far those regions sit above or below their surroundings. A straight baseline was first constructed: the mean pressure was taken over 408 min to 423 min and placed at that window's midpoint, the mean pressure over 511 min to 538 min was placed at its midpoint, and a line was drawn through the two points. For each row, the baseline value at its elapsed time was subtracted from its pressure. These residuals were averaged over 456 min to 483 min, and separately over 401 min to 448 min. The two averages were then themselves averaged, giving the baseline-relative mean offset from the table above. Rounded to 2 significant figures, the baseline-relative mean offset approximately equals 0.25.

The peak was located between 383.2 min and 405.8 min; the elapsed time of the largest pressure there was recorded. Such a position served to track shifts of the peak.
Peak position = 404.5 min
